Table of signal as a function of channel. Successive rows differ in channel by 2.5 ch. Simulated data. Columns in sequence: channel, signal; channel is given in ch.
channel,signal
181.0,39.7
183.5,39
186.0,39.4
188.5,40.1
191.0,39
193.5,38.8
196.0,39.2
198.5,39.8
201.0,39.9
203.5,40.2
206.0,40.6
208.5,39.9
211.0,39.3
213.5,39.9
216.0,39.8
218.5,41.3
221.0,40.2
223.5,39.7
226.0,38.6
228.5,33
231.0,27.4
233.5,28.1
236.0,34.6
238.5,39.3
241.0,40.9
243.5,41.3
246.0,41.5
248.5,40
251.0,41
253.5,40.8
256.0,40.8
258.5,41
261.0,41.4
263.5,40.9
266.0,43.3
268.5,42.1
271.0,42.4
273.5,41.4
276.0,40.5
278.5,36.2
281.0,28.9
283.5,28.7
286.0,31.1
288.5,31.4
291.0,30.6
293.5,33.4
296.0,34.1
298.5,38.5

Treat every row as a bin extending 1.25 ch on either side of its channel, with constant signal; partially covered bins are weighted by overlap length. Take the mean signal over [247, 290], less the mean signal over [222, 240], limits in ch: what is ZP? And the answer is 4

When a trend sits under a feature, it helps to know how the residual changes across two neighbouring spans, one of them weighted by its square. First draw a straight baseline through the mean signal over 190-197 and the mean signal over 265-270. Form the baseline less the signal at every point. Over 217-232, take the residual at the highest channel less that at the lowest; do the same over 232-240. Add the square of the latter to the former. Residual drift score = 134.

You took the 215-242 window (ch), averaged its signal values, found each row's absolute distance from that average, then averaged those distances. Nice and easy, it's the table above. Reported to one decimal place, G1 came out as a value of 4.3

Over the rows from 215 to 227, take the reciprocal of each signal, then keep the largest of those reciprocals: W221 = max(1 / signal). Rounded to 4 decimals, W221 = 0.0259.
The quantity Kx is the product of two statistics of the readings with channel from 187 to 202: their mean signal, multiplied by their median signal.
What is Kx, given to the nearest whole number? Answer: 1559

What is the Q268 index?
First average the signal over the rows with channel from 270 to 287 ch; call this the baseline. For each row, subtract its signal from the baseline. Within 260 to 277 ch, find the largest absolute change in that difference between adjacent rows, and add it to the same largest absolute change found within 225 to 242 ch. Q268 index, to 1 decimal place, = 8.9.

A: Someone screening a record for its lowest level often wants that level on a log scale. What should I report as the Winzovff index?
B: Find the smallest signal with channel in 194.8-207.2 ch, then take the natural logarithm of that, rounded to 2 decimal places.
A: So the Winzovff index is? 3.67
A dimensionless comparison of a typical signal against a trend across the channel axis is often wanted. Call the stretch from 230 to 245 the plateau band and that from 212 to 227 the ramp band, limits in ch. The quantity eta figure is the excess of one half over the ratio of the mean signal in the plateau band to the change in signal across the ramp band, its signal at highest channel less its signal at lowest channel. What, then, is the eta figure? 28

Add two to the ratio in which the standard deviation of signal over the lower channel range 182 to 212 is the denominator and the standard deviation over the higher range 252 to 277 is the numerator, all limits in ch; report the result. 4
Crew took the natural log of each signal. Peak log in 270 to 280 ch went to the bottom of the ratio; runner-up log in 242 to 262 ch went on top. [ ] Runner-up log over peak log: 0.99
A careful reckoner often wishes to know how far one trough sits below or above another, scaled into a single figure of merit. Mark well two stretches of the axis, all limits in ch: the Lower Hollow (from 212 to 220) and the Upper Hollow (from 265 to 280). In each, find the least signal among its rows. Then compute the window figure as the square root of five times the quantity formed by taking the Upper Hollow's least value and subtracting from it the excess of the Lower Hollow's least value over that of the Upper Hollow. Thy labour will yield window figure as 13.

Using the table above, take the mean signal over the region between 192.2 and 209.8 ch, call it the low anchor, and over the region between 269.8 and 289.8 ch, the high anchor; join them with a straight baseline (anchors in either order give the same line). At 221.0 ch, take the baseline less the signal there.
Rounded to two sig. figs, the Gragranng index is -1.6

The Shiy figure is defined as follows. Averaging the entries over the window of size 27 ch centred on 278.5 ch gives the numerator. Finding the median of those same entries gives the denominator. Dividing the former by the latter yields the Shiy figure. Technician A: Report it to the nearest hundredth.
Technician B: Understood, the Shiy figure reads 1.00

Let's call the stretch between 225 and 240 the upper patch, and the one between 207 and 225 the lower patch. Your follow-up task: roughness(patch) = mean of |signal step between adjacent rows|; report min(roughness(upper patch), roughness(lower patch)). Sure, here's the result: 0.73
